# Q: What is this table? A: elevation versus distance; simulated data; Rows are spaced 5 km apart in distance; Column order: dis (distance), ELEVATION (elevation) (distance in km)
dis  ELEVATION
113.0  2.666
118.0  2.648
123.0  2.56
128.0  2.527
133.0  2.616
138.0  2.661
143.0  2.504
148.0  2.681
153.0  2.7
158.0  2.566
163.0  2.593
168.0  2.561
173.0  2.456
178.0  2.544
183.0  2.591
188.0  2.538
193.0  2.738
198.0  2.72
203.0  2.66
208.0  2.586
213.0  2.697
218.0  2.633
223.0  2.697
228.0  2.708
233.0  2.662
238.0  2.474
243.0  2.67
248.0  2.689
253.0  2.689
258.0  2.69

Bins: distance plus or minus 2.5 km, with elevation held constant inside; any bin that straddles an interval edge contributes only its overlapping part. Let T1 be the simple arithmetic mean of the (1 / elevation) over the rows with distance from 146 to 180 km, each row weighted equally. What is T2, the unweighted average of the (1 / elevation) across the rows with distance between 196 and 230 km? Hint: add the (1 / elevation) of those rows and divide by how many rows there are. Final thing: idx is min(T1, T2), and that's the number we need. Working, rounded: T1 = 0.387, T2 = 0.374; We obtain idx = 0.374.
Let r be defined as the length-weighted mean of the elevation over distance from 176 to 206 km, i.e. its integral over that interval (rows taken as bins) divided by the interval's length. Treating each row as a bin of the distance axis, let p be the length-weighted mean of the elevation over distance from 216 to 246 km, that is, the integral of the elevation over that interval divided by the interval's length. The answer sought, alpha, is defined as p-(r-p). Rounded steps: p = 2.64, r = 2.63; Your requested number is 2.65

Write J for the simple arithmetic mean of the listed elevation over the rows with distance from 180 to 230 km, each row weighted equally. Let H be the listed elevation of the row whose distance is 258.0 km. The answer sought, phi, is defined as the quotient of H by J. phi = 1.01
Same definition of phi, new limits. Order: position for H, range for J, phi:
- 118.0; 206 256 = 1.00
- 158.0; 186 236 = 0.96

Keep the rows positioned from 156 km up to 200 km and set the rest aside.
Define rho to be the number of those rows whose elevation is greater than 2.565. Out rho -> 5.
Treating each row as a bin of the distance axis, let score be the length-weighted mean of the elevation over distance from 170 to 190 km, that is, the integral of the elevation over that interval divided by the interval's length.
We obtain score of 2.53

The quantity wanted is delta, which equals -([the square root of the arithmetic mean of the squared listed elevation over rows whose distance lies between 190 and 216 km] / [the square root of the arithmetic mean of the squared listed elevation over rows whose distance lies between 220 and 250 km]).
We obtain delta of -1.011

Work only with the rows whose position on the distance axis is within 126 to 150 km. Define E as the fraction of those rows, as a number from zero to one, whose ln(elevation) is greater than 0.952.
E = 0.60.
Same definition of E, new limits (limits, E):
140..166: 0.60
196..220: 0.80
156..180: 0.20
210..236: 1.00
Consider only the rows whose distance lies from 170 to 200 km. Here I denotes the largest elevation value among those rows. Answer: 2.738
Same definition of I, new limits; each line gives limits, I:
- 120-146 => 2.661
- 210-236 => 2.708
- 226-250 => 2.708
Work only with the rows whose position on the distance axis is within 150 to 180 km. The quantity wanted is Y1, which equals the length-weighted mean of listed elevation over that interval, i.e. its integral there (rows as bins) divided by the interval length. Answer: 2.572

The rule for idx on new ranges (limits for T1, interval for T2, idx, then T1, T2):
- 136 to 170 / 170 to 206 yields 0.383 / 0.383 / 0.384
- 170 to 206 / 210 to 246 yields 0.378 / 0.384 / 0.378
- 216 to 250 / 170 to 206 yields 0.378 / 0.378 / 0.384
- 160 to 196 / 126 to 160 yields 0.384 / 0.389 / 0.384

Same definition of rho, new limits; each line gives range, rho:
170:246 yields 11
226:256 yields 5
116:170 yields 7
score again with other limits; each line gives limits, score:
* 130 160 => 2.62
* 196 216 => 2.66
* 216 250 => 2.65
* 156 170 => 2.57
